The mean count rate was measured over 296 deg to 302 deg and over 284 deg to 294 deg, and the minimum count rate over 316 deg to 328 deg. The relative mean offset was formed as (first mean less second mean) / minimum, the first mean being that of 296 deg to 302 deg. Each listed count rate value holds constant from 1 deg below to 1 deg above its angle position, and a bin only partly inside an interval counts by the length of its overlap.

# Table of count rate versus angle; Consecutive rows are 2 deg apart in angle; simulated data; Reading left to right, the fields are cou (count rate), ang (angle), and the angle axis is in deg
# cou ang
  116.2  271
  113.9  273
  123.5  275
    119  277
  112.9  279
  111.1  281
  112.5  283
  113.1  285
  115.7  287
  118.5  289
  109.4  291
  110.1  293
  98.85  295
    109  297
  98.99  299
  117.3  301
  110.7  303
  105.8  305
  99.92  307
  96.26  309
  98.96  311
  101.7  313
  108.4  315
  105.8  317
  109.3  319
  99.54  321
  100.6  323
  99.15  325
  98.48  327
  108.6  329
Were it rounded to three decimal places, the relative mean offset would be -0.050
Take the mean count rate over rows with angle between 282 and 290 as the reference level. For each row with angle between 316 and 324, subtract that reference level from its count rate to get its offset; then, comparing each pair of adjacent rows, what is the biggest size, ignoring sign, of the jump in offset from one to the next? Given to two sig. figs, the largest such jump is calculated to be 9.8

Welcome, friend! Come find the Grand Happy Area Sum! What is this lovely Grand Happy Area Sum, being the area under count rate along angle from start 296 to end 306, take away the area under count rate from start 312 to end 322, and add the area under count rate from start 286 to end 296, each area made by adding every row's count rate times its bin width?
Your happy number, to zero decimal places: 1139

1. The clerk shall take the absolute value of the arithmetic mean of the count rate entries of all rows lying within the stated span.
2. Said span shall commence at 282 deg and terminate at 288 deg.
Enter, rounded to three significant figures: 114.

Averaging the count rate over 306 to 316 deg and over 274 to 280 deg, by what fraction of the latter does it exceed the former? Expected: 0.15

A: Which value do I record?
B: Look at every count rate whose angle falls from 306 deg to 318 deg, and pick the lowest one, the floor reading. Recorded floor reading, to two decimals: 96.26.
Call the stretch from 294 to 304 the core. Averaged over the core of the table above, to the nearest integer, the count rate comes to 107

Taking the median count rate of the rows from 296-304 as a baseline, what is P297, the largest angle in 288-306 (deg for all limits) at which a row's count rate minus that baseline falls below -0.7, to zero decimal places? 305 deg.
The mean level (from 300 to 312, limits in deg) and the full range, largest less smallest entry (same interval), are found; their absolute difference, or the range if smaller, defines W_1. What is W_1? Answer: 21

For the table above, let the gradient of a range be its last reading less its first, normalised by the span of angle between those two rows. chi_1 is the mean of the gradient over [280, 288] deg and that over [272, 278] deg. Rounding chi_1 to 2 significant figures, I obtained 1.0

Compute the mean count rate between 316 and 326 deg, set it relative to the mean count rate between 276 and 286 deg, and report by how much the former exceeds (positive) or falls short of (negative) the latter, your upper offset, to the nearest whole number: -11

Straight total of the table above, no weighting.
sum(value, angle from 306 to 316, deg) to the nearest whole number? 505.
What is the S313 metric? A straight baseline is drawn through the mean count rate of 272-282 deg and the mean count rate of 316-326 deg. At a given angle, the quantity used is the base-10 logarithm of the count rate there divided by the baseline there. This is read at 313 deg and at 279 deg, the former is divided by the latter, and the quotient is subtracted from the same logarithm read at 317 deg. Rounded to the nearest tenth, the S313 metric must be -1.5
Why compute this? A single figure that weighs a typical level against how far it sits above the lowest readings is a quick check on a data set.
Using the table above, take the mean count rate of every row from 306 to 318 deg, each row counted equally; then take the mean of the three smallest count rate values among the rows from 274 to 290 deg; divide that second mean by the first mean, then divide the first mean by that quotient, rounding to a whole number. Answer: 92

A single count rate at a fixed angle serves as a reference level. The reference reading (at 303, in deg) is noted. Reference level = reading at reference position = 110.7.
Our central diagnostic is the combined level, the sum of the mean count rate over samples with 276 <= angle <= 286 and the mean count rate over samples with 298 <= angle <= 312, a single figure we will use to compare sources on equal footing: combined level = 218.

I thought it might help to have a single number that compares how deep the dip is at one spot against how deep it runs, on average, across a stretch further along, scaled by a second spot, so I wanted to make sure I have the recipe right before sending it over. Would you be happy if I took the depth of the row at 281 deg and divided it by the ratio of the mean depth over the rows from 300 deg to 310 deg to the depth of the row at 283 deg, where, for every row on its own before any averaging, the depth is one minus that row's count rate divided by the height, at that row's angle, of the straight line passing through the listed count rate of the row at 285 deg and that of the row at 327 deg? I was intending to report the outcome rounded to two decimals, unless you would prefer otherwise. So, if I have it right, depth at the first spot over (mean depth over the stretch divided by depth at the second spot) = 0.18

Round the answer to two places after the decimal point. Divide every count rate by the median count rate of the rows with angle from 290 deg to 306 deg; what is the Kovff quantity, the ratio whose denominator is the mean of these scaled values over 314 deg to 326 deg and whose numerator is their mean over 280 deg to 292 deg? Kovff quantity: 1.09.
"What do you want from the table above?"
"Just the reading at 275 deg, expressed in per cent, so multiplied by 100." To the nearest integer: 12350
